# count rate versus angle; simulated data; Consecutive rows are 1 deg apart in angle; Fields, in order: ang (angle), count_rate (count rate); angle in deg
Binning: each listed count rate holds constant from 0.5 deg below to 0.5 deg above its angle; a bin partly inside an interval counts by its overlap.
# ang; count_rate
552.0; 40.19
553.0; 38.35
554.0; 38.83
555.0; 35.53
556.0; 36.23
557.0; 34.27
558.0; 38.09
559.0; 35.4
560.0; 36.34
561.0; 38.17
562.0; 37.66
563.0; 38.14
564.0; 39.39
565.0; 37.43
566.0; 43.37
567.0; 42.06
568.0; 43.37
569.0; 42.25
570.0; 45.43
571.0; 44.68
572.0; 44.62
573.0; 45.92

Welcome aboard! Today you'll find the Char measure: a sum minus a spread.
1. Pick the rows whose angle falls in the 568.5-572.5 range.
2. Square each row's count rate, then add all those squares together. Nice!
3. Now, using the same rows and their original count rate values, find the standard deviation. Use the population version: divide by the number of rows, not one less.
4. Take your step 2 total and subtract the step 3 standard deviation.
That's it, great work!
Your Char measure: 7835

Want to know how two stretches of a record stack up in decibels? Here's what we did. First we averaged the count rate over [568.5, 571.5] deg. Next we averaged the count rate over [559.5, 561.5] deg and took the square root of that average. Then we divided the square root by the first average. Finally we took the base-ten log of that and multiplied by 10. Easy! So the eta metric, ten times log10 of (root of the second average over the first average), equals -8.6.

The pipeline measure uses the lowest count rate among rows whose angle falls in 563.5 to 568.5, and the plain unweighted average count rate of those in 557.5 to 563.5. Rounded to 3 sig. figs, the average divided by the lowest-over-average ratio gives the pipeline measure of 37.2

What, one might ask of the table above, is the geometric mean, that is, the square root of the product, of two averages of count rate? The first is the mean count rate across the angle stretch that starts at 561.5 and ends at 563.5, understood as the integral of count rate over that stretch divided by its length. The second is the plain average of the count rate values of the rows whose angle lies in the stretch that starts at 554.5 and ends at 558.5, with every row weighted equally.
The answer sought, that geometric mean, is 37.0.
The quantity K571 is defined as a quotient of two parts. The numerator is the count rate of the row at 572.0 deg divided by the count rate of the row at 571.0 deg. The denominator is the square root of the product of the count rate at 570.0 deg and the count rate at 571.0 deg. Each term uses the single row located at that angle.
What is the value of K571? 0.0222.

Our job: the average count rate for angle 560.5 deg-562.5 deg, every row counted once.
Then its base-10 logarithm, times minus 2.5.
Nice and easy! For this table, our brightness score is -3.95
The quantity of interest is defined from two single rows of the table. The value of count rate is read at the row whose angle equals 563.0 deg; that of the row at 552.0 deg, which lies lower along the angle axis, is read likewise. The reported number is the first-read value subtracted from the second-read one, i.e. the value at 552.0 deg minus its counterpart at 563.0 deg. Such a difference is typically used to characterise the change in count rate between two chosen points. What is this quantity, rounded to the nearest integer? 2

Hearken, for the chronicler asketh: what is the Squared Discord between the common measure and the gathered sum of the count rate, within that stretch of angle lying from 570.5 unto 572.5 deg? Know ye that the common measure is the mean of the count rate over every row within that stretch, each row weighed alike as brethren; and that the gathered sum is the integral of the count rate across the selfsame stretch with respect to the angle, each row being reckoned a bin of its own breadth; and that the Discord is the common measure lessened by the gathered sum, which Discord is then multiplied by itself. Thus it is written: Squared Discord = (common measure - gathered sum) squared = 1994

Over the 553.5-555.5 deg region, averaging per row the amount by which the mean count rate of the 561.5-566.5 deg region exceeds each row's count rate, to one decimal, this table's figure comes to 2.0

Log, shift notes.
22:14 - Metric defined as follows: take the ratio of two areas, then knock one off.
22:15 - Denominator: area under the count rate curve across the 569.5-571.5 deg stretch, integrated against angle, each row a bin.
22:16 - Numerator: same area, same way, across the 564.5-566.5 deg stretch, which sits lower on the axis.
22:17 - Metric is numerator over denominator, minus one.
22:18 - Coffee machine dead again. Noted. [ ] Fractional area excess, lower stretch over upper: -0.10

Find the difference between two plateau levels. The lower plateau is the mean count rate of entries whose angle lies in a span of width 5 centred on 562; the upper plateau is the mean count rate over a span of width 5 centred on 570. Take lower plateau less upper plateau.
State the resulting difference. -6.1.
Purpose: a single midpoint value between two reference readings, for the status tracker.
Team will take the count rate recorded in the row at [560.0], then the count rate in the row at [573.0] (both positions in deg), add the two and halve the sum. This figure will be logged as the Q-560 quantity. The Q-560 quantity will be 41.1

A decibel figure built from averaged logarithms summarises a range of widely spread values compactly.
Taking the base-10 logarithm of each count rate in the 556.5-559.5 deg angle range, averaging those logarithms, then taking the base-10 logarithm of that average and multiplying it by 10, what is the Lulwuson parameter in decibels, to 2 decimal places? 1.92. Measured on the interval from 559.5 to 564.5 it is 1.98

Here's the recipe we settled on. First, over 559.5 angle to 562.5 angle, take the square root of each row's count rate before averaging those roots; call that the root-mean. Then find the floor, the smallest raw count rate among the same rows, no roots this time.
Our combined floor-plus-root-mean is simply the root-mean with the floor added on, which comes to 42.5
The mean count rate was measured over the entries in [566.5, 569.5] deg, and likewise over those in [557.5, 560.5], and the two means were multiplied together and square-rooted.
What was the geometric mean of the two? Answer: 39.5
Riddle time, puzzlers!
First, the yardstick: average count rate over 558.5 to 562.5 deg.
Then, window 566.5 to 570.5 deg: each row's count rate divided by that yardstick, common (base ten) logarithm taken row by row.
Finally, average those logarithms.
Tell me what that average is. 0.069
